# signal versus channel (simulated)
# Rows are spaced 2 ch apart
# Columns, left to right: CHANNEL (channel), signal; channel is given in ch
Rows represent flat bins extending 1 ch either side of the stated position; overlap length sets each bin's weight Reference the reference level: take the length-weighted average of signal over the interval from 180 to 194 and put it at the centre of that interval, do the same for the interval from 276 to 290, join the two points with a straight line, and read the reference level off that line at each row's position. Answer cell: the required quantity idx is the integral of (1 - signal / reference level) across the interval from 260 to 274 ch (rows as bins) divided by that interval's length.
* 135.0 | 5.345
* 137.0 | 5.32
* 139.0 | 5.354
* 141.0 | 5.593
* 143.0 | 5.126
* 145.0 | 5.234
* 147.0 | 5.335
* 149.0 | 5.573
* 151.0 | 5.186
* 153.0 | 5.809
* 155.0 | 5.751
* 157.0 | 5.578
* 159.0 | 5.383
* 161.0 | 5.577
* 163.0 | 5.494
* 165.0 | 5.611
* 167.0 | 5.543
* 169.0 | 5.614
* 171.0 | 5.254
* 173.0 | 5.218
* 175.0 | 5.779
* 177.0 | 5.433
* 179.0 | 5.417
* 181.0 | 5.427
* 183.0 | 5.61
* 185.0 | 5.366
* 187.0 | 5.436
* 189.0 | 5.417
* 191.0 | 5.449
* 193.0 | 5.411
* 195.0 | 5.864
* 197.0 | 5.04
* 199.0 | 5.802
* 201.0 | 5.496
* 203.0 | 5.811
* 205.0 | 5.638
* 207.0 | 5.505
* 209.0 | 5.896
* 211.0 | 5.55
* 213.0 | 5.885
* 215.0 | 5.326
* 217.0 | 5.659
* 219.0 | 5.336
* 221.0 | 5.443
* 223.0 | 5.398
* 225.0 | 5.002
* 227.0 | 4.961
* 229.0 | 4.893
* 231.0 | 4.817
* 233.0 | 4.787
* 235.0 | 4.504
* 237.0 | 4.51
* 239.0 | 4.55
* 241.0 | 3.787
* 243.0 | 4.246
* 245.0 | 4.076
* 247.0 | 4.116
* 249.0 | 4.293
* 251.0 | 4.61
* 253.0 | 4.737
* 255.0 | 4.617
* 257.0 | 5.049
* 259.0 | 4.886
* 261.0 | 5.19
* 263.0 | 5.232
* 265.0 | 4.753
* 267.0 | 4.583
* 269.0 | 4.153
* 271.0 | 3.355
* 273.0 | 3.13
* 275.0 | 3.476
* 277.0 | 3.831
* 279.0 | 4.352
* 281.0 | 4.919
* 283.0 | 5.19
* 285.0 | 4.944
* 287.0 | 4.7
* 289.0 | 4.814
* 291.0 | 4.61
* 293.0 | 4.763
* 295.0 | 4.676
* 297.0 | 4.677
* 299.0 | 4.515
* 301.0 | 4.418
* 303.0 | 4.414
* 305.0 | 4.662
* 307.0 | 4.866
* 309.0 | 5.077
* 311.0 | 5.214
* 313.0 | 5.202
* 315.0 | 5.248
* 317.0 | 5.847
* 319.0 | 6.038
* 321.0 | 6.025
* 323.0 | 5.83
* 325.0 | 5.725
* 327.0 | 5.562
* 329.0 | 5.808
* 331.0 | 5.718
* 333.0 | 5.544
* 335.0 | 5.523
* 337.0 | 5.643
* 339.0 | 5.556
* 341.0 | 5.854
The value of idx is 0.10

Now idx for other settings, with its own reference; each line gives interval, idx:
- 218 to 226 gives -0.02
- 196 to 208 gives -0.04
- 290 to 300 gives -0.01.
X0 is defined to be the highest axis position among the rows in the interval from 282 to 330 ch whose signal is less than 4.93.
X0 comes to 307.0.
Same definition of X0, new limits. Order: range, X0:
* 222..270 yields 269.0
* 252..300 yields 299.0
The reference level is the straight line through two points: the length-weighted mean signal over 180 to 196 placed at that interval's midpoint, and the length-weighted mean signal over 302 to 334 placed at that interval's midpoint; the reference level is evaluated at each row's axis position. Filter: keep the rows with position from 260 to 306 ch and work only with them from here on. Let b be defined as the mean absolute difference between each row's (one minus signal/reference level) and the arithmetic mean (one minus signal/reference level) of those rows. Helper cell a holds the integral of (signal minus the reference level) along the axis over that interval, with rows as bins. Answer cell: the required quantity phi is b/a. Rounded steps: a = -44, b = 0.077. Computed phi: -0.002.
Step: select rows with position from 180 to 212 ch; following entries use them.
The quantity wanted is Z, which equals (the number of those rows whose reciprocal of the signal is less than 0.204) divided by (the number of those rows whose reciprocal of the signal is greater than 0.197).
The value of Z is 16.0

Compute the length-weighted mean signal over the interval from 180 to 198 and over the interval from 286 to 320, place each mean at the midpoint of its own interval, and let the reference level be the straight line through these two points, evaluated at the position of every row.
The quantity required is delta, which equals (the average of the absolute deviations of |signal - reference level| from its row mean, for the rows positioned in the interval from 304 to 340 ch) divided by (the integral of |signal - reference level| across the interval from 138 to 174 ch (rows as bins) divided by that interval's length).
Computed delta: 1.55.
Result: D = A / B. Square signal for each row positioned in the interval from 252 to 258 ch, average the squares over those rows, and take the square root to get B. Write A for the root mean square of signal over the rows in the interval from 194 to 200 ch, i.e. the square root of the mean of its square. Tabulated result 1.16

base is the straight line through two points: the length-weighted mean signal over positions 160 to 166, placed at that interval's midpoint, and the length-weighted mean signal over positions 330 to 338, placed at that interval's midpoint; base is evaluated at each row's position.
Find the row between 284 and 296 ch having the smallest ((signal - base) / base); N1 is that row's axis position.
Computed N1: 291.0 ch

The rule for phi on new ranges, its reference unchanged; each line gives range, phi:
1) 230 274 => -0.002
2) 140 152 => -0.013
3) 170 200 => -0.026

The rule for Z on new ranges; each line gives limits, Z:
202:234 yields 2.6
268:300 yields 0.2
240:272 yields 0.2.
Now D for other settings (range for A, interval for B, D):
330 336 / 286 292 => 1.19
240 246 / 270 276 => 1.22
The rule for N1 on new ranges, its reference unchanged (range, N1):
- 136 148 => 143.0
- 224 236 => 235.0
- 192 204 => 197.0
